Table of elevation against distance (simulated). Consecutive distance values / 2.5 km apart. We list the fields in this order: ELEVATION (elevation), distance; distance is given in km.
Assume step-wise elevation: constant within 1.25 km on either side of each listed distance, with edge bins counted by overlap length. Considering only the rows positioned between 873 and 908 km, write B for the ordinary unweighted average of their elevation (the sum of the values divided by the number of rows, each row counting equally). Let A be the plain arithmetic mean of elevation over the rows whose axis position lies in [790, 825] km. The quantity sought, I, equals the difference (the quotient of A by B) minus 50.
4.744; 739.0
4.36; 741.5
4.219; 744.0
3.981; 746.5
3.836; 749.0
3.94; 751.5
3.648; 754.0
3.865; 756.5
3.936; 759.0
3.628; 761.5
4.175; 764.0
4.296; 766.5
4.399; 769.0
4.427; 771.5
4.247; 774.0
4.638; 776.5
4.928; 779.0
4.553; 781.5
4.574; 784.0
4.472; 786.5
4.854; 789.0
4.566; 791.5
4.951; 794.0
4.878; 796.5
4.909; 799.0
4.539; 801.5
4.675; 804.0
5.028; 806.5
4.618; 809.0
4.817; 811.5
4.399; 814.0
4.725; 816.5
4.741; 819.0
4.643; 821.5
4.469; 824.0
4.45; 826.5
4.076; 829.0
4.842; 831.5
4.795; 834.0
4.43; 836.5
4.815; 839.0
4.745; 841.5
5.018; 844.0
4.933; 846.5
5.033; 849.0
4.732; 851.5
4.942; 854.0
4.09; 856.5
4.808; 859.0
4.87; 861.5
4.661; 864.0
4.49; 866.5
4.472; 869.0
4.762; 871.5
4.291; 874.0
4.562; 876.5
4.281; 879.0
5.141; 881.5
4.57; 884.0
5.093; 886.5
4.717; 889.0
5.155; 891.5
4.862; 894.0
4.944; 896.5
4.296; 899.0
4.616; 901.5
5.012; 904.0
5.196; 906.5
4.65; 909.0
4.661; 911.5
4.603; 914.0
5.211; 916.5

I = -49.0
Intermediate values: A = 4.71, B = 4.77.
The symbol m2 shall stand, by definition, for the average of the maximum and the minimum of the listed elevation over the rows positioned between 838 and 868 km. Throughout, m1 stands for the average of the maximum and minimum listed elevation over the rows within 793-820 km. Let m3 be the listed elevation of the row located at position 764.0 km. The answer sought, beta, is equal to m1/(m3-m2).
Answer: -12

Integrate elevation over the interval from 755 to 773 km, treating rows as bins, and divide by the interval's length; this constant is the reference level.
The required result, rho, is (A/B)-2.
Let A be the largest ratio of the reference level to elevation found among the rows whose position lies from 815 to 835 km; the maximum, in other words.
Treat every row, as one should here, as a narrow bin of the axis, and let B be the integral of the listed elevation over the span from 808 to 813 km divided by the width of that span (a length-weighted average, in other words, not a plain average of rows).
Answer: -1.79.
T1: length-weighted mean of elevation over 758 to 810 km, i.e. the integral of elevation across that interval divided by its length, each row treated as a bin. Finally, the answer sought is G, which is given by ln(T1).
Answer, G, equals 1.51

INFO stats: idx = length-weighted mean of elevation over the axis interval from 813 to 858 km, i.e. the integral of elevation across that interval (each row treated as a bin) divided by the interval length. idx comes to 4.66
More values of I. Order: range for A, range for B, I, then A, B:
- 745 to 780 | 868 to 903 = -49.1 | 4.14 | 4.70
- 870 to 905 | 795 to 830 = -49.0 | 4.74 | 4.64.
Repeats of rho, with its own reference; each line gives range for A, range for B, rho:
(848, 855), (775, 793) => -1.81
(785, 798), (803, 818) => -1.81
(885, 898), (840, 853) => -1.82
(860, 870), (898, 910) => -1.81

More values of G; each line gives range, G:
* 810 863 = 1.54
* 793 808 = 1.57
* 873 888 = 1.54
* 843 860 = 1.57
